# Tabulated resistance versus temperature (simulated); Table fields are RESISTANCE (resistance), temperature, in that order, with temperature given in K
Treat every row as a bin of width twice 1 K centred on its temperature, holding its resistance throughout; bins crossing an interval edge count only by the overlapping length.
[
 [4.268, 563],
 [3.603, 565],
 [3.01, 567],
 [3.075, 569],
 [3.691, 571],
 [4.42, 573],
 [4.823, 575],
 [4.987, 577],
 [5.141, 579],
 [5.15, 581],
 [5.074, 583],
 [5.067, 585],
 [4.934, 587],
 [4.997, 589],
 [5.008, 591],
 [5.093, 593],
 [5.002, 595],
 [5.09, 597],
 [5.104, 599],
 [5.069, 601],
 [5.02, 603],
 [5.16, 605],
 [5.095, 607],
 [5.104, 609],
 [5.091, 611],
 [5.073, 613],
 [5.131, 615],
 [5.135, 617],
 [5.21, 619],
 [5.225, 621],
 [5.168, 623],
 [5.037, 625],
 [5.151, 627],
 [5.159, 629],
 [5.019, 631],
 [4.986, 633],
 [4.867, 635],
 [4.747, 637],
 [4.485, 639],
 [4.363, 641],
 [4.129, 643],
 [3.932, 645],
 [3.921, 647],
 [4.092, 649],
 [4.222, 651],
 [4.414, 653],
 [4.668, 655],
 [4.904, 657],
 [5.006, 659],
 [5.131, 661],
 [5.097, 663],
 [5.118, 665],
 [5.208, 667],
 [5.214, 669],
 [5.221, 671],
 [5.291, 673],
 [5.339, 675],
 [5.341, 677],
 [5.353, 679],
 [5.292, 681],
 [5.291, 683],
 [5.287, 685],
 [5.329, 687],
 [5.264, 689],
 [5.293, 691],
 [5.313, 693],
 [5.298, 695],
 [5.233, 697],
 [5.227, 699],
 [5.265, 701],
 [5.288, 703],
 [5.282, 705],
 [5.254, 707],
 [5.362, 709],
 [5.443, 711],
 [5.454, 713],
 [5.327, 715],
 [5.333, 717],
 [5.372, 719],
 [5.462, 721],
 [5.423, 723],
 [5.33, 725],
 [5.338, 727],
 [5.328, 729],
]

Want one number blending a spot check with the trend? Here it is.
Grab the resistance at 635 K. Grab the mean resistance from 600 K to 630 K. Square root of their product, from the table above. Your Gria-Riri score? 4.99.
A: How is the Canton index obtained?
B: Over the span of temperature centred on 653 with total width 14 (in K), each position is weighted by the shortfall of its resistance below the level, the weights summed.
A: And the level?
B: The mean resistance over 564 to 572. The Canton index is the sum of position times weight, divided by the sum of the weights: 654.4 K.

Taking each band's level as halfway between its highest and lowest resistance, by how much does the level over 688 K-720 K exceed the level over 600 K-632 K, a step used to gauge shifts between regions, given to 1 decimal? 0.2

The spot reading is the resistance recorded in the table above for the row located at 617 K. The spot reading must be 5.135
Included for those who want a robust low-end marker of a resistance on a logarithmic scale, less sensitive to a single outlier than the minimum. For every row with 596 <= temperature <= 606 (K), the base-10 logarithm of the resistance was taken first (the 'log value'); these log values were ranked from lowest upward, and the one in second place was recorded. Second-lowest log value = 0.705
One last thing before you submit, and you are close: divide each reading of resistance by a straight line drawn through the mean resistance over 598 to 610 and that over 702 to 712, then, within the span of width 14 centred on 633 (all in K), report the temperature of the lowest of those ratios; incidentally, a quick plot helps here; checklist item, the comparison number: 639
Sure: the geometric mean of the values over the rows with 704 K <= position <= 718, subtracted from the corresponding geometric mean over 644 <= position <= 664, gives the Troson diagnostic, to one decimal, -0.8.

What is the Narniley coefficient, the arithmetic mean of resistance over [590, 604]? 5.1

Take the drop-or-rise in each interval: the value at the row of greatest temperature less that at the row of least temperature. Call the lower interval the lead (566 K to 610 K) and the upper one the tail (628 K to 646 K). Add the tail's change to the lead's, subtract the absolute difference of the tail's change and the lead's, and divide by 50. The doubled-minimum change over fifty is -0.049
